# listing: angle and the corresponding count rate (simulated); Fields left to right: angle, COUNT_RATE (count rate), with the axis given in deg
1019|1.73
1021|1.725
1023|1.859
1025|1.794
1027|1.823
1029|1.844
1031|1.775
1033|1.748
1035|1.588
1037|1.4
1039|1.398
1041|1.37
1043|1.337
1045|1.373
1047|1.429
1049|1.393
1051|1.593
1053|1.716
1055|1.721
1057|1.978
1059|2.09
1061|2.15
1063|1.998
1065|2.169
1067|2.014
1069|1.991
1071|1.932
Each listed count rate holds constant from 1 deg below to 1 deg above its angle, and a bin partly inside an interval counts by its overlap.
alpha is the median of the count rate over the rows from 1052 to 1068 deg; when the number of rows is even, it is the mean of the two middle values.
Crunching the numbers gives 2.0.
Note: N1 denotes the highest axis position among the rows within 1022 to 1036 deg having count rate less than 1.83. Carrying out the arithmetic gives 1035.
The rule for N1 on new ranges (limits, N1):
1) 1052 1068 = 1055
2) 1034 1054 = 1053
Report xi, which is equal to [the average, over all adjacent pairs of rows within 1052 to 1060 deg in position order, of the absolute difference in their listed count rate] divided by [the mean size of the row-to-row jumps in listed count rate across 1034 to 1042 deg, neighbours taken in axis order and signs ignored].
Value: 1.72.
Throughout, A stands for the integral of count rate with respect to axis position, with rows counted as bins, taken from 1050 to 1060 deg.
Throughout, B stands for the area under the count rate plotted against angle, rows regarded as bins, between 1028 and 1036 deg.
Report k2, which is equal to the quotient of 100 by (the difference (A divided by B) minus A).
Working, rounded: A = 18.2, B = 14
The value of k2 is -5.9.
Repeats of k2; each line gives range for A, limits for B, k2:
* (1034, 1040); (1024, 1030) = -12.5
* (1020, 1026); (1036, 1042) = -10.6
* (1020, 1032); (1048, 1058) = -4.9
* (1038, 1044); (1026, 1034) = -13.1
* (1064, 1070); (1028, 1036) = -8.7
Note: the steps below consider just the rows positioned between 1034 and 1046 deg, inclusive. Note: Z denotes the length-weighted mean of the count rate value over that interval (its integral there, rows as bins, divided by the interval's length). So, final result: 1.41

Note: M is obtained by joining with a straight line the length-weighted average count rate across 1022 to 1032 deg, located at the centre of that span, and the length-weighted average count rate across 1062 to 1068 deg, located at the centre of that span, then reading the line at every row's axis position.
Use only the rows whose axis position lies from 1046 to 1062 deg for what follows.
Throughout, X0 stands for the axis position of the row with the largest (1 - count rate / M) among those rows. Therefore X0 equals 1049 deg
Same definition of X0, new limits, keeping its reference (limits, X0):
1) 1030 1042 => 1041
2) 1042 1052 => 1043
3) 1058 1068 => 1067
